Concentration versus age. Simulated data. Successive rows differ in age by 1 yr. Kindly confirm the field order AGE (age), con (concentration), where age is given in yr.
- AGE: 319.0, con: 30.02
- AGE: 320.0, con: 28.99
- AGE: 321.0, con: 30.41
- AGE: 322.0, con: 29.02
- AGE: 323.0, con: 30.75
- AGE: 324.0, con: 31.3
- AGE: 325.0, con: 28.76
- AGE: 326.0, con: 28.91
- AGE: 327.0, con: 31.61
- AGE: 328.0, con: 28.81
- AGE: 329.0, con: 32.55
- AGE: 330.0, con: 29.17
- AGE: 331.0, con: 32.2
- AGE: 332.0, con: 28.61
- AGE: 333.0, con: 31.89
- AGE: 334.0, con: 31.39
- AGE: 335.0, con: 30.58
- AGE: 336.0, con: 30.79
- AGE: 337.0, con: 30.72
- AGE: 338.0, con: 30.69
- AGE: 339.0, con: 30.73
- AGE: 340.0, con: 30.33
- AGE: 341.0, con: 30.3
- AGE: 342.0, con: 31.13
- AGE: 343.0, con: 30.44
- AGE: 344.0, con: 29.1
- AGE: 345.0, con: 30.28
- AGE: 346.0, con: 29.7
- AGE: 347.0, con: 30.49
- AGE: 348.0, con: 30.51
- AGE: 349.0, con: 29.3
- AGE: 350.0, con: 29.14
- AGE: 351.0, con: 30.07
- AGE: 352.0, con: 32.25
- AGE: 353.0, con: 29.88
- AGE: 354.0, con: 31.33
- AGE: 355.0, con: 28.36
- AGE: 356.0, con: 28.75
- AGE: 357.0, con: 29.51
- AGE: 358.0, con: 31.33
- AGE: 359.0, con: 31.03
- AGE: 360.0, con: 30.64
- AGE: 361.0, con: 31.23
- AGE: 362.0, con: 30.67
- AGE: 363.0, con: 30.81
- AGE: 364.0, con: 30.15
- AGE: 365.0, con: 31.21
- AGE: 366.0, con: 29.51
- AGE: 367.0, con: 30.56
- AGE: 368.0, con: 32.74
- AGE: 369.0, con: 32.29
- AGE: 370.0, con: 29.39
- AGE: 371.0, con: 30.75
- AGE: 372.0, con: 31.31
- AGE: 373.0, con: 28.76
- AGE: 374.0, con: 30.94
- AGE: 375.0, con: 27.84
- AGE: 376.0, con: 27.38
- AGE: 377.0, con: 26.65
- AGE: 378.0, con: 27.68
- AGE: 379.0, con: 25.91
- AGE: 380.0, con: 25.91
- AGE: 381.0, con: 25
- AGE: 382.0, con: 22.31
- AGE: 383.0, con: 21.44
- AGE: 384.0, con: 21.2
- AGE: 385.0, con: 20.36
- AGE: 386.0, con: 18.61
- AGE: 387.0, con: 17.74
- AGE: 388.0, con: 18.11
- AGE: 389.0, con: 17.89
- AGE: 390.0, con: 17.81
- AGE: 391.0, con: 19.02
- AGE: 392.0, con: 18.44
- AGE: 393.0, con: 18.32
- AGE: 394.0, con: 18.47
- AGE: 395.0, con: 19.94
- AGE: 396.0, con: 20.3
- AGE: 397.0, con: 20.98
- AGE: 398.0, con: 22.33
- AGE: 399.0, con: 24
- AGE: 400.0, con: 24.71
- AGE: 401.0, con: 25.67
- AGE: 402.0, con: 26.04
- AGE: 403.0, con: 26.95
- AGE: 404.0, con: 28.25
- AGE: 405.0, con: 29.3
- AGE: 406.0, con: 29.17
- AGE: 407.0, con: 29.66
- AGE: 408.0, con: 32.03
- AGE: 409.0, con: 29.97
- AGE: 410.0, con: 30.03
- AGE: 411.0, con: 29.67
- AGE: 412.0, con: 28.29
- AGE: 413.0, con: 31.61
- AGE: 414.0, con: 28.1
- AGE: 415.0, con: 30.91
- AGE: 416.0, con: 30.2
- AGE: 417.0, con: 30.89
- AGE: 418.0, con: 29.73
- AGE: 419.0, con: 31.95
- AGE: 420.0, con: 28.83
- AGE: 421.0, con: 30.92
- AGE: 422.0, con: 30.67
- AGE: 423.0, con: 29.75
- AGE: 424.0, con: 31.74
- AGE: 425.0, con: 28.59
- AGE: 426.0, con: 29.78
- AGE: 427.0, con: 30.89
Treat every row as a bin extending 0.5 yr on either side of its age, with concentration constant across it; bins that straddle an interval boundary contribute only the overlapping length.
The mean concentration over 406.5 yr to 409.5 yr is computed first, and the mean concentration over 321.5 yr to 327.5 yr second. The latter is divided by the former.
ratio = 0.98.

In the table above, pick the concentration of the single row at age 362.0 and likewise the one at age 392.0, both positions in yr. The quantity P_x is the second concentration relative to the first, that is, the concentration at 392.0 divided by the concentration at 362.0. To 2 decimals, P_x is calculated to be 0.60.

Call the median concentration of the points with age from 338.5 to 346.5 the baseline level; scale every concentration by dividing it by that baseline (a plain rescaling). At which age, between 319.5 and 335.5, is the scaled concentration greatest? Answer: 329.0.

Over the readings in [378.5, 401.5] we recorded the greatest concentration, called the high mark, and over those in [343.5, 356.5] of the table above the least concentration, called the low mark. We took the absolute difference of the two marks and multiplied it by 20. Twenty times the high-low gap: 49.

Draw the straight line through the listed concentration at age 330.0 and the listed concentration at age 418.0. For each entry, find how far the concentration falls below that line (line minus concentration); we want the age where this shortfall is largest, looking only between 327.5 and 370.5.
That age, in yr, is 355.0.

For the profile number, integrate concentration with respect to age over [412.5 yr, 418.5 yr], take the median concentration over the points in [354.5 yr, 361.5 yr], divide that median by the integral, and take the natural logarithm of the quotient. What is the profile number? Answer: -1.8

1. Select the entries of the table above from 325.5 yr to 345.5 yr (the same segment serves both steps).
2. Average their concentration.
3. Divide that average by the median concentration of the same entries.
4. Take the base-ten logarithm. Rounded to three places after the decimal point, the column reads -0.002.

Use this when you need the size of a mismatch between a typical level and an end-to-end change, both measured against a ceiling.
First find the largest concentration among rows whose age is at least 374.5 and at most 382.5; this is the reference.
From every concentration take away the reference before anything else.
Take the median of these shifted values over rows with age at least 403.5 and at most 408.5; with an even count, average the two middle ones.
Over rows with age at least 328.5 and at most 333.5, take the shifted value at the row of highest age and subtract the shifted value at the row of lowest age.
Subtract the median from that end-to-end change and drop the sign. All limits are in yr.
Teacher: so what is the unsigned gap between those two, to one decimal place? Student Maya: 2.1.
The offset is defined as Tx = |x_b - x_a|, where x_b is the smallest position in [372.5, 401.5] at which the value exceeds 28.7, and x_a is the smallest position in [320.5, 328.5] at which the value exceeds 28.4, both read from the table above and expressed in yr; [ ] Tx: 52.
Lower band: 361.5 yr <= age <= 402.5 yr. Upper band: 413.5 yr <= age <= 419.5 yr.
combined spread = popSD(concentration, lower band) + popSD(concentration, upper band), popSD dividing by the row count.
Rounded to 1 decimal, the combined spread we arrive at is 6.1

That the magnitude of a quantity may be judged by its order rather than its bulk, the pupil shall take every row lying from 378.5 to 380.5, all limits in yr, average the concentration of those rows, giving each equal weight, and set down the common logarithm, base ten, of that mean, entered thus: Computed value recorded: 1.41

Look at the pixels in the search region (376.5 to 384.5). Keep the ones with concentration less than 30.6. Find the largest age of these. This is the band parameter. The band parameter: 384.0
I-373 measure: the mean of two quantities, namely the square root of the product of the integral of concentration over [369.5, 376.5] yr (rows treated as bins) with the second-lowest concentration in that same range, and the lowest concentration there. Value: 52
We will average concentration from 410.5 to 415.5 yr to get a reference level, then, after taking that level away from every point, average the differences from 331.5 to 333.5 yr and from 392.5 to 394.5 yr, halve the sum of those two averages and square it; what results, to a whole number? 29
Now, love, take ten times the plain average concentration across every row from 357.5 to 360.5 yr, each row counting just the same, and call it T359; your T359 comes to 310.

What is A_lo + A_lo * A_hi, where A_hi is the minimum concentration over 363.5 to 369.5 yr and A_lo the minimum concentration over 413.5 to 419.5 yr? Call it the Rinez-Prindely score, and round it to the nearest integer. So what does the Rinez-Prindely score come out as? 857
